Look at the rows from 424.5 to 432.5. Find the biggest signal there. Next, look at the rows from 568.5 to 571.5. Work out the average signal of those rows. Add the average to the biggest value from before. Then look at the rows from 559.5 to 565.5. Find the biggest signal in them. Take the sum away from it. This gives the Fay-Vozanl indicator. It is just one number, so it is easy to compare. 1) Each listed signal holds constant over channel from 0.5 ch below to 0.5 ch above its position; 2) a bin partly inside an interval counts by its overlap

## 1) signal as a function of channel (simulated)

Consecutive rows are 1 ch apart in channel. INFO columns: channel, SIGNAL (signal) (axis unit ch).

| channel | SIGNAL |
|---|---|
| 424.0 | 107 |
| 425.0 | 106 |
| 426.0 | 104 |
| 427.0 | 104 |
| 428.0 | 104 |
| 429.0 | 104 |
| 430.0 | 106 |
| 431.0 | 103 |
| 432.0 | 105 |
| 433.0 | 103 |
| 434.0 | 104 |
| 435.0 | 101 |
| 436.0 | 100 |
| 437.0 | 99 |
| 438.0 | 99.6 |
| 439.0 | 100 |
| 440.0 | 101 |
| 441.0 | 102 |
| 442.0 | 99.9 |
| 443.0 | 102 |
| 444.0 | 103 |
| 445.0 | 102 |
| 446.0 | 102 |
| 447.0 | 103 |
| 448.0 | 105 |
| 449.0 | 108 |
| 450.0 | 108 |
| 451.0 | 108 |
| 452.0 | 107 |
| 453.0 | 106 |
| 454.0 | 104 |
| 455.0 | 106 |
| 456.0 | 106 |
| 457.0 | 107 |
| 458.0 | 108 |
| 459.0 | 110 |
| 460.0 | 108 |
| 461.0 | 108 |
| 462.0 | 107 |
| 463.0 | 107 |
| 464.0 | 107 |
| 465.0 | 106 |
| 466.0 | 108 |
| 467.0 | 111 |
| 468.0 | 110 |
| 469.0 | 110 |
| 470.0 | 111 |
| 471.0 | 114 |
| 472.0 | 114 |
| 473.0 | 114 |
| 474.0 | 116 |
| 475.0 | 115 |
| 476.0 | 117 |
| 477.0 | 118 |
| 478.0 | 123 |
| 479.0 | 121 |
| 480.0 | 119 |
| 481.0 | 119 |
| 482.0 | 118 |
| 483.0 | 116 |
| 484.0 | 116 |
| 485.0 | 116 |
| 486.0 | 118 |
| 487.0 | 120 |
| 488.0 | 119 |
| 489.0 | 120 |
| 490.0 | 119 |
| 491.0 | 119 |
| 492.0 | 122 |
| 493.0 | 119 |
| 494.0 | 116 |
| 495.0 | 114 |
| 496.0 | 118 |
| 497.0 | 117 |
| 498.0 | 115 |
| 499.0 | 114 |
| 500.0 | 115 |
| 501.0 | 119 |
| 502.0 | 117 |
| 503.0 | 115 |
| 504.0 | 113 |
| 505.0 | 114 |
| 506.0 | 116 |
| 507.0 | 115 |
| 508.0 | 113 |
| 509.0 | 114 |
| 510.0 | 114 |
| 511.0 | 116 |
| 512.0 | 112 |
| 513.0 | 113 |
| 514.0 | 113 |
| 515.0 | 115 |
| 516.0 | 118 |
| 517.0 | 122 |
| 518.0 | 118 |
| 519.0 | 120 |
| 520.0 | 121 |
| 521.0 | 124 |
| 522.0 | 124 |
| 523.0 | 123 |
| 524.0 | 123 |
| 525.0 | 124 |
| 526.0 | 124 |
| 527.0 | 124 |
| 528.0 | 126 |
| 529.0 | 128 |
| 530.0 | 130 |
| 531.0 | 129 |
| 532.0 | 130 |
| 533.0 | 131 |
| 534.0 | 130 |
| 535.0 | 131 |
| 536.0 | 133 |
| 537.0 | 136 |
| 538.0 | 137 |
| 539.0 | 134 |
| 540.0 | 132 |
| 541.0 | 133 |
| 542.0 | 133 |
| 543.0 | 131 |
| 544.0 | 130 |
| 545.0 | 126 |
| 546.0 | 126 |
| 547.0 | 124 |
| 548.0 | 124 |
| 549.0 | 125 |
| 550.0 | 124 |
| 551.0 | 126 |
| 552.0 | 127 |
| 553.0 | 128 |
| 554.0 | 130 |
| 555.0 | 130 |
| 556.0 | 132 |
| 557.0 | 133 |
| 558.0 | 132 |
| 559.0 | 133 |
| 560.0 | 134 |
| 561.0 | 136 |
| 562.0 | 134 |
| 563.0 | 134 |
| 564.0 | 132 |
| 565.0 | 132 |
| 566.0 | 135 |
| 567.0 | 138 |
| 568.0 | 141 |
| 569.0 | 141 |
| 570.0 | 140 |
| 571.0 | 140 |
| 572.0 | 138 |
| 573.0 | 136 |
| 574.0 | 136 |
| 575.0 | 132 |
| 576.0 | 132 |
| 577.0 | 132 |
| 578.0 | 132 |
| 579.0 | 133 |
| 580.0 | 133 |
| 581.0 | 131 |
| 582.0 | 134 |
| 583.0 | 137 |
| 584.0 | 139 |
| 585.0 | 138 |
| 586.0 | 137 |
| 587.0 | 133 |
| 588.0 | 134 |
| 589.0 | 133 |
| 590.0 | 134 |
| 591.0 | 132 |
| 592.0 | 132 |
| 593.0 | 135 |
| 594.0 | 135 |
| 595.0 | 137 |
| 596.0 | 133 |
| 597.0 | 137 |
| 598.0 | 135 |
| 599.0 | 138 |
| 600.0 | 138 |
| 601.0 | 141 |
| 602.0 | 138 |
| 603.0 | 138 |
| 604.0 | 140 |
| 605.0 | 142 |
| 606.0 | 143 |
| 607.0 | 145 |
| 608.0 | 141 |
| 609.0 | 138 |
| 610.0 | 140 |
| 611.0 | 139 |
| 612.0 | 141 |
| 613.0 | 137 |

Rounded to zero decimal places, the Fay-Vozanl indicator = -110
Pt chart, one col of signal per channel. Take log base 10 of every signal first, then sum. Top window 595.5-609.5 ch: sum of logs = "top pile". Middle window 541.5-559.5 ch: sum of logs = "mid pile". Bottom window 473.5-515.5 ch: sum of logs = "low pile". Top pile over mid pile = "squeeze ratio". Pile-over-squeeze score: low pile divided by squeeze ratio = 110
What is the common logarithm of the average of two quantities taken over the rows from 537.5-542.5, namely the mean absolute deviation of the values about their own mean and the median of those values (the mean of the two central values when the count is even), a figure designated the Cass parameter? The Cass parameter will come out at 1.83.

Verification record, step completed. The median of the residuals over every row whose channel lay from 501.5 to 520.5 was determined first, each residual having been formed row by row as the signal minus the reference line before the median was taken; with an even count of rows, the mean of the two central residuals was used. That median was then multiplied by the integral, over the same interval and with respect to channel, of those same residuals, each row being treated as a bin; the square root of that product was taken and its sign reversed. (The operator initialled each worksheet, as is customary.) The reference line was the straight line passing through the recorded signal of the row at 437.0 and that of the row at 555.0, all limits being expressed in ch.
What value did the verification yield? -11.2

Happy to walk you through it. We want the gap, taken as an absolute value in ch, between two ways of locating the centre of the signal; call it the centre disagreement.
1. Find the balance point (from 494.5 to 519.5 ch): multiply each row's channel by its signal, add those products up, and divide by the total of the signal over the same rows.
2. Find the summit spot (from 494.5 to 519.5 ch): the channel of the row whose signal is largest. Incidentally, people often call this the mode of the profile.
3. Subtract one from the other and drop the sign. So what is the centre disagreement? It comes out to 10.0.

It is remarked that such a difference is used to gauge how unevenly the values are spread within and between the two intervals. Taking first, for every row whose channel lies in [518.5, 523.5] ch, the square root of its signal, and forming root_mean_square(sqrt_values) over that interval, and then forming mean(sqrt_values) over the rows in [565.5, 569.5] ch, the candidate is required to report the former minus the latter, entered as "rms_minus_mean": -0.7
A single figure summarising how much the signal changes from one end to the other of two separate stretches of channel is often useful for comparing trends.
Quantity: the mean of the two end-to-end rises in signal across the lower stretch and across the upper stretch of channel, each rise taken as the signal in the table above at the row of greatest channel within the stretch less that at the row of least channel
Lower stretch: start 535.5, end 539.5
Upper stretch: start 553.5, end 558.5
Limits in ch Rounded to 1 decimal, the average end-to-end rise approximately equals 1.5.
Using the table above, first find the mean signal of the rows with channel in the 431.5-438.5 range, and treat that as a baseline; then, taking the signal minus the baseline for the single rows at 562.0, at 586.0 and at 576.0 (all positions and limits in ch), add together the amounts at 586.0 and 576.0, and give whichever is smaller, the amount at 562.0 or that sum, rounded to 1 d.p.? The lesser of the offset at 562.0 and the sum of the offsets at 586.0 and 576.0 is 32.3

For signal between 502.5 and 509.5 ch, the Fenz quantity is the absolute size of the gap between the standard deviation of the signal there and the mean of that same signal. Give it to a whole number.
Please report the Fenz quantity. 113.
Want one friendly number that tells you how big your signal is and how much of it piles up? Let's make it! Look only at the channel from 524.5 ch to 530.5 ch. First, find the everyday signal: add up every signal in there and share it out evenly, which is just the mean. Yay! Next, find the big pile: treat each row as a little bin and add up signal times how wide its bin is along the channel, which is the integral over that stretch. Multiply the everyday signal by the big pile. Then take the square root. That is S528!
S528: 309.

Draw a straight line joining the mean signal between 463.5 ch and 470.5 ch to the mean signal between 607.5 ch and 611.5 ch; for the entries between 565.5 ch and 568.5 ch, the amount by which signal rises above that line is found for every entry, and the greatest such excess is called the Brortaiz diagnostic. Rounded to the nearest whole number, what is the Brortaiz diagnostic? 10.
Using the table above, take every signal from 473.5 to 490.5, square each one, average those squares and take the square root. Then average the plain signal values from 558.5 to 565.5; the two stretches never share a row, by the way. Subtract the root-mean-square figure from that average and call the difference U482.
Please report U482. 15.3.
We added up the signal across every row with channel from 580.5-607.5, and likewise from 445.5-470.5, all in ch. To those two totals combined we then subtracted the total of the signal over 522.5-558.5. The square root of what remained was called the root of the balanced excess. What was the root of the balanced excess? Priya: 42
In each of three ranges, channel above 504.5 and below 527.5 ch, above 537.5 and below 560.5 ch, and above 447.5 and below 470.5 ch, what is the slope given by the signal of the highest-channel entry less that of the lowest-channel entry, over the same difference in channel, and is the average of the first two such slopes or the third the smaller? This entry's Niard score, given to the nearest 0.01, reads 0.16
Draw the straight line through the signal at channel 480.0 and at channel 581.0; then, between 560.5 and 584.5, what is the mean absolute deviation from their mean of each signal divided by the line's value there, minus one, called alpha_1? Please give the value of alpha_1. 0.0221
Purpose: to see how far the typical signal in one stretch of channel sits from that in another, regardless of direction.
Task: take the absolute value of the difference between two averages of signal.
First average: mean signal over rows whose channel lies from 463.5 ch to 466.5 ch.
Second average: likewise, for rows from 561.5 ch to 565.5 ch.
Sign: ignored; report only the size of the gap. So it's 26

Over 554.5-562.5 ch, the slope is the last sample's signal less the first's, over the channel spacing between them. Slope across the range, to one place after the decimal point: 0.6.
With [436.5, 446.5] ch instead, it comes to 0.3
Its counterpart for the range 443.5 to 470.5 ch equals 0.3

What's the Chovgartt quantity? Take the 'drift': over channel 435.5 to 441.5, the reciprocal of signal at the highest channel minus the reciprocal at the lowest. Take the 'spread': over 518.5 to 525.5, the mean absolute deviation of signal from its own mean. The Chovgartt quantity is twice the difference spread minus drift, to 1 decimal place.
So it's 2.5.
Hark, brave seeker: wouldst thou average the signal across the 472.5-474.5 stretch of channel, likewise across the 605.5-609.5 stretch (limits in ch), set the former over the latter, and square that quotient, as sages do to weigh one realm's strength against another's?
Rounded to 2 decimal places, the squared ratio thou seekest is 0.66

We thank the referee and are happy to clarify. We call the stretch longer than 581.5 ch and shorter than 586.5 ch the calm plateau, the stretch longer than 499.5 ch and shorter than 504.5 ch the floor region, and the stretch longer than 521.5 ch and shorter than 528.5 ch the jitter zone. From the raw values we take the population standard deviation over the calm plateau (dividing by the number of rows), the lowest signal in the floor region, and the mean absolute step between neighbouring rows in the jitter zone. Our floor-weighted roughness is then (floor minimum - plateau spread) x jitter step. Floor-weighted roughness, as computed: 74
